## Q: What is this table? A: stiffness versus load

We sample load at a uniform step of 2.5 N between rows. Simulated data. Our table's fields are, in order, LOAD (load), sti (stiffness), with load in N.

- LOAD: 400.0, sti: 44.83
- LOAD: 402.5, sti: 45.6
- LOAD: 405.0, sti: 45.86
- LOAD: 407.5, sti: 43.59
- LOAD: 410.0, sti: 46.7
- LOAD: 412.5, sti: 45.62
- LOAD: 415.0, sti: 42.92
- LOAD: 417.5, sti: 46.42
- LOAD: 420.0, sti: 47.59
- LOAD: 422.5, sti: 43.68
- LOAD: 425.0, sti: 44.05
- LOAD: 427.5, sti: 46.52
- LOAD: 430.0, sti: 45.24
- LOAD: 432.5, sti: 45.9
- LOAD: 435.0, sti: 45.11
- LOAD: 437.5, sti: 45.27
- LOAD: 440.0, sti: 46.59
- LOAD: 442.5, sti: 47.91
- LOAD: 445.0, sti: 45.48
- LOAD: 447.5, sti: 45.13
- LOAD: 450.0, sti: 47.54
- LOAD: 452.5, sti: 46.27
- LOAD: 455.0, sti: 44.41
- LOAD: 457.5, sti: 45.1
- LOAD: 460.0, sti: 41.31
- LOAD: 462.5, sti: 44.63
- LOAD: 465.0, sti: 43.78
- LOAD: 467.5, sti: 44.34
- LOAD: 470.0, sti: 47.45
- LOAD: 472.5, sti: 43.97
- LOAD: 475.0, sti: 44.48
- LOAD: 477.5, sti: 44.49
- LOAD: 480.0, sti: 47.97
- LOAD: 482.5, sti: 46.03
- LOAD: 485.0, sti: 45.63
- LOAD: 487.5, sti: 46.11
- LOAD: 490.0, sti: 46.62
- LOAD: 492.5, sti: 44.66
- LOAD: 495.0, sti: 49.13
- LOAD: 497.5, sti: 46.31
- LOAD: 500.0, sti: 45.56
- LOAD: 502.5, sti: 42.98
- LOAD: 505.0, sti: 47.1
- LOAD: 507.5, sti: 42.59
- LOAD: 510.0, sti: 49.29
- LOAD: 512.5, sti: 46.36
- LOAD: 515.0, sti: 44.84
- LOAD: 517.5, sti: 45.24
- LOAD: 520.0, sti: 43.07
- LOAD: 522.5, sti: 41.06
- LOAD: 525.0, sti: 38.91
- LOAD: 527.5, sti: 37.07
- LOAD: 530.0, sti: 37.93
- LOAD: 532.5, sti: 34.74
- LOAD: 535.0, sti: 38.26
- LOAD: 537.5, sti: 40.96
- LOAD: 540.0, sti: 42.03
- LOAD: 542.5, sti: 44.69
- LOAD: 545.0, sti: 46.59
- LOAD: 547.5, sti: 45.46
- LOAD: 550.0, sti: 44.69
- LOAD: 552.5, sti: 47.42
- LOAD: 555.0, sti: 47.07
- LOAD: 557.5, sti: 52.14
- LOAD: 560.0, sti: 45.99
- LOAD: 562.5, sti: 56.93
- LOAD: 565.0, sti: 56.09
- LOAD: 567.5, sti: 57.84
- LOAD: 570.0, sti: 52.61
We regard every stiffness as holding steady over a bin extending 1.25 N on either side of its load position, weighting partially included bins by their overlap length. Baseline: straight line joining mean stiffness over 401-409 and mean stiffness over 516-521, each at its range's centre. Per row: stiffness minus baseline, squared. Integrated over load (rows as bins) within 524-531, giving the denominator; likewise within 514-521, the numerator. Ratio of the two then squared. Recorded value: 0.001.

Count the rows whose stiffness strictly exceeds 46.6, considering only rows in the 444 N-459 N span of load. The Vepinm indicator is 1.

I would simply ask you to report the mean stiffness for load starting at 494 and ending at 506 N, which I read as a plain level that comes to 46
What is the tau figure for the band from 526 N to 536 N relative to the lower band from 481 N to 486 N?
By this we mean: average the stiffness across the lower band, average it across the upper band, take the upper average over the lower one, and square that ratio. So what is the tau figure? 0.65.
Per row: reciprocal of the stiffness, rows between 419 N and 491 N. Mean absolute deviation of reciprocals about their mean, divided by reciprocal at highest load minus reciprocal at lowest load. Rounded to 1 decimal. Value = 1.3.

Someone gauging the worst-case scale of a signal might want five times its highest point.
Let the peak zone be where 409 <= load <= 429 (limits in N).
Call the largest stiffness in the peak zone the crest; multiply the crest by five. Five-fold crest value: 238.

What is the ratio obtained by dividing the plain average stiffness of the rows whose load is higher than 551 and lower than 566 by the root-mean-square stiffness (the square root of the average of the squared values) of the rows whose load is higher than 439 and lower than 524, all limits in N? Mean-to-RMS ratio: 1.12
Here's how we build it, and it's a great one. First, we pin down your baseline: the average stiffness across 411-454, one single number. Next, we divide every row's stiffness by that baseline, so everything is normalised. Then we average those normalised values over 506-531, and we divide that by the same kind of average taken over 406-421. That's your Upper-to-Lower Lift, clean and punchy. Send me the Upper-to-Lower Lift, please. 0.94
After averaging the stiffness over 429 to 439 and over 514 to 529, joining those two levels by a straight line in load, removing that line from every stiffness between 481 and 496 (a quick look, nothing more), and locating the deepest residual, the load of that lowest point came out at 492.5 N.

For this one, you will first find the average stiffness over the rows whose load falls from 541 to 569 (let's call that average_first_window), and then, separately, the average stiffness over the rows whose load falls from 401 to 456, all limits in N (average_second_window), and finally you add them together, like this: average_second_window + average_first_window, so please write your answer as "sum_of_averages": 95.1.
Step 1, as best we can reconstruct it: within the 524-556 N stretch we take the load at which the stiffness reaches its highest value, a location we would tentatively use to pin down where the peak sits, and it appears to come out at 552.5 N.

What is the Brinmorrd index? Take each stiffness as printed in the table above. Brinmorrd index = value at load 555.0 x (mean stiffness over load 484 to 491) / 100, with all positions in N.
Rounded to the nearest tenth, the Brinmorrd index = 21.7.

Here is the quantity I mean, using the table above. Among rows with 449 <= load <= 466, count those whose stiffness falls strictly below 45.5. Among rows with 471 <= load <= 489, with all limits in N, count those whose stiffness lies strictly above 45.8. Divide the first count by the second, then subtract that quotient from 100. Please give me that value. 98.3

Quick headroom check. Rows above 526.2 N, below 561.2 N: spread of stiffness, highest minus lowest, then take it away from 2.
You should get -15.4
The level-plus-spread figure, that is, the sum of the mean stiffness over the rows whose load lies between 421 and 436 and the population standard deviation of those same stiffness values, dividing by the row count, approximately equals 46.1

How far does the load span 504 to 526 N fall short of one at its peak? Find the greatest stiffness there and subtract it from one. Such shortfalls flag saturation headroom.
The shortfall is -48.3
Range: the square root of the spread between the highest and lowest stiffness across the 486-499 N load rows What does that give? 2.11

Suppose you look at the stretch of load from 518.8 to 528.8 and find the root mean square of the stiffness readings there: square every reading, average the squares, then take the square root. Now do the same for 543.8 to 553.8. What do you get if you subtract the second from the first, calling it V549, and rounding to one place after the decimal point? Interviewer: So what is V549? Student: -6.0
